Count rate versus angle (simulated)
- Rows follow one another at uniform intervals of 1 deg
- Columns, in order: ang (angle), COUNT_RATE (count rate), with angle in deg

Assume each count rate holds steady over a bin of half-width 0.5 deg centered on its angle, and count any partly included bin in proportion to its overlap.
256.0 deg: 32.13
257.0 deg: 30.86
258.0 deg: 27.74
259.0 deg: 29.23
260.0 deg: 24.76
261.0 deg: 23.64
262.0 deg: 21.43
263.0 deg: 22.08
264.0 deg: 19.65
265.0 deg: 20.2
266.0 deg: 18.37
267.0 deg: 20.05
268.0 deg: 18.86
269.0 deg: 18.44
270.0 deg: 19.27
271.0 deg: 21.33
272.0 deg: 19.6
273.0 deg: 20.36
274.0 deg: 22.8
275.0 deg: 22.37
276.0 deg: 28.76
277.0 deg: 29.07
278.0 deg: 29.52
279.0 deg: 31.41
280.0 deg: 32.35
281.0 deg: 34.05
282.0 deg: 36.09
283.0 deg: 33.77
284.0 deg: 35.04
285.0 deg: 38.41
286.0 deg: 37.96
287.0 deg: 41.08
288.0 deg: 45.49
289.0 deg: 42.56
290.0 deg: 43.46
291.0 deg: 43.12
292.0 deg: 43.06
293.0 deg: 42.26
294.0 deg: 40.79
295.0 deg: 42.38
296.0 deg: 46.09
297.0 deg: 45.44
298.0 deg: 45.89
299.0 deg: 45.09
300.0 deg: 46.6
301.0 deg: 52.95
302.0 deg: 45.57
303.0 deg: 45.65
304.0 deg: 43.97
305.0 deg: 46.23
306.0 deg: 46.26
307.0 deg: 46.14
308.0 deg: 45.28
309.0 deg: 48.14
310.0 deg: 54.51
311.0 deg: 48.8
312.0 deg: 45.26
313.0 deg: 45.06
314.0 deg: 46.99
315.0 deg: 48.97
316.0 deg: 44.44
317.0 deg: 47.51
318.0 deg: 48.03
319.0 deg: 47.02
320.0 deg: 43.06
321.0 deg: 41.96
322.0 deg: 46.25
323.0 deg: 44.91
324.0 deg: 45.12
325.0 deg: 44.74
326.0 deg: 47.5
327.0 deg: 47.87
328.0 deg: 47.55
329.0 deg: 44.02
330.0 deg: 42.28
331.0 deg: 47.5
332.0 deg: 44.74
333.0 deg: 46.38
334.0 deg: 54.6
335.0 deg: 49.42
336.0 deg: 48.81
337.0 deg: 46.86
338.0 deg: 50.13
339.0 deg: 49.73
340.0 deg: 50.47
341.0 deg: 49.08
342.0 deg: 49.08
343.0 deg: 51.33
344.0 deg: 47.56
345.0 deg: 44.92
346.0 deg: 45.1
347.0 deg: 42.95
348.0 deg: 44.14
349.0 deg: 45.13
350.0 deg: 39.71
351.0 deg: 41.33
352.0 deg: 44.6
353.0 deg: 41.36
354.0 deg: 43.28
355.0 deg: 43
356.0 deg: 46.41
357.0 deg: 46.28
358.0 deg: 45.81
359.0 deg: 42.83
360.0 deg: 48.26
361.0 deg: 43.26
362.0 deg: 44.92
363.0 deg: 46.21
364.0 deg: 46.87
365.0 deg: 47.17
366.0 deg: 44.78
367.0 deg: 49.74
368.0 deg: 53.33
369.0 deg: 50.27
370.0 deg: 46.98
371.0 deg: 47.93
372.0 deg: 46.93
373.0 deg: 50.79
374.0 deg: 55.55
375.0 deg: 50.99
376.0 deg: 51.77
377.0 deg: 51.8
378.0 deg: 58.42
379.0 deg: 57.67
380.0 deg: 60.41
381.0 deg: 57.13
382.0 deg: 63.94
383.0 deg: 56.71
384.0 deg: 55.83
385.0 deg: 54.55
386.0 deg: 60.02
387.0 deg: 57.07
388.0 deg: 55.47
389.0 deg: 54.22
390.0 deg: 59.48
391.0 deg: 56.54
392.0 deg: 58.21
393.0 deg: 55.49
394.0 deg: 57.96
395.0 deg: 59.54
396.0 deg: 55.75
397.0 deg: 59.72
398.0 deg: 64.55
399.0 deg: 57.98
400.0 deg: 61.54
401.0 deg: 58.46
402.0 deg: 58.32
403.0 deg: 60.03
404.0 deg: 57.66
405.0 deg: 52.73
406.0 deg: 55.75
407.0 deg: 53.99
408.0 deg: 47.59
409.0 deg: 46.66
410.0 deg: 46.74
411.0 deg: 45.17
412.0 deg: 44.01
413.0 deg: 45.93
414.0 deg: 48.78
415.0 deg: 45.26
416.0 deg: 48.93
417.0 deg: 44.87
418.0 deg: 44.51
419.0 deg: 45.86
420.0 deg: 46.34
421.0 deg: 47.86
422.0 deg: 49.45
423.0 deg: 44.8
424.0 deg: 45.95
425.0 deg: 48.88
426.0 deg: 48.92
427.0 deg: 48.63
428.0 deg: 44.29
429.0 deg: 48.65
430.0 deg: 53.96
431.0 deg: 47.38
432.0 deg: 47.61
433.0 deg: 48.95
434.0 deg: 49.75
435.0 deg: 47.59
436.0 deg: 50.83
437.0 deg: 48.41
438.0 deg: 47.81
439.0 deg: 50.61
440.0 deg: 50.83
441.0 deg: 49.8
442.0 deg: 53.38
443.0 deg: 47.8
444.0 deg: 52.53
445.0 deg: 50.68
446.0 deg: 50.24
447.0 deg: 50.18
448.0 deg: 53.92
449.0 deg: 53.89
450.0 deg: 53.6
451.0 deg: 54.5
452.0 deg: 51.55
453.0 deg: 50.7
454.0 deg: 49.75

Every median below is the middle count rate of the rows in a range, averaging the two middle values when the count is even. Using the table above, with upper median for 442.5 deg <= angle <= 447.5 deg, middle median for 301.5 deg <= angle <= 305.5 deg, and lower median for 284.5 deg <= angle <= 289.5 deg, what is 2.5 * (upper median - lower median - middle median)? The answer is -91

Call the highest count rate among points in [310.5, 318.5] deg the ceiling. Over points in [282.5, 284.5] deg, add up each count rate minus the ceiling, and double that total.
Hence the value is -58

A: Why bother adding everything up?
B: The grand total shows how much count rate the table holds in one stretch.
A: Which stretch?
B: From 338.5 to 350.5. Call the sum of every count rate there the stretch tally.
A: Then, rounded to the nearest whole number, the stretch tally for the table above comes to 559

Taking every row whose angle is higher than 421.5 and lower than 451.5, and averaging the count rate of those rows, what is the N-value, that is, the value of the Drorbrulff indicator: 49.8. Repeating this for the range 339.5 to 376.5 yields 46.8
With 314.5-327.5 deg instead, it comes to 46.0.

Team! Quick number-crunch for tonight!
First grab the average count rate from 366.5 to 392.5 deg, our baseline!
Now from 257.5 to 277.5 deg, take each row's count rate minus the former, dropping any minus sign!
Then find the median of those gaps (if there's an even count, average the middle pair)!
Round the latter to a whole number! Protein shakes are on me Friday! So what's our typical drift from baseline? 33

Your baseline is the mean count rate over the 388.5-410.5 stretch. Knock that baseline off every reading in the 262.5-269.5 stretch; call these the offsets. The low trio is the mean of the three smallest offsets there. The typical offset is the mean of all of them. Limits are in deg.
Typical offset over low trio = 0.97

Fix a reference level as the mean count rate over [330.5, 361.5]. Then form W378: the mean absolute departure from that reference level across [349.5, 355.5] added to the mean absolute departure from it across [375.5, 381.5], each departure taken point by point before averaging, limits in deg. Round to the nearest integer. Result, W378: 14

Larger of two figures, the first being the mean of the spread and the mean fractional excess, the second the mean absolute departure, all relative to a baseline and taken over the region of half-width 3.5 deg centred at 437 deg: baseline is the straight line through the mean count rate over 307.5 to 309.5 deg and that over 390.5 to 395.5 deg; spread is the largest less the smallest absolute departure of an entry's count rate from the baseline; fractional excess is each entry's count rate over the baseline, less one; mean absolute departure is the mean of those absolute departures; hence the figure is 13.8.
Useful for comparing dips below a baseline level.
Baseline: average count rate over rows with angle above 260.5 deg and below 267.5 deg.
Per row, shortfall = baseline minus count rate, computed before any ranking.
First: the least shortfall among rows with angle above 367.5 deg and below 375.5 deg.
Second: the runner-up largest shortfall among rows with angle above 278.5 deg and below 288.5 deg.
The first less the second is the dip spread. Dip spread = -23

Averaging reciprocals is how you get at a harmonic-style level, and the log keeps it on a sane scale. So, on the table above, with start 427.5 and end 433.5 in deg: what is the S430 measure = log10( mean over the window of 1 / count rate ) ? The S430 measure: -1.68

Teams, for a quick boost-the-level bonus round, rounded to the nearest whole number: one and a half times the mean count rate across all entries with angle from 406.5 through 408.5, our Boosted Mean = 76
